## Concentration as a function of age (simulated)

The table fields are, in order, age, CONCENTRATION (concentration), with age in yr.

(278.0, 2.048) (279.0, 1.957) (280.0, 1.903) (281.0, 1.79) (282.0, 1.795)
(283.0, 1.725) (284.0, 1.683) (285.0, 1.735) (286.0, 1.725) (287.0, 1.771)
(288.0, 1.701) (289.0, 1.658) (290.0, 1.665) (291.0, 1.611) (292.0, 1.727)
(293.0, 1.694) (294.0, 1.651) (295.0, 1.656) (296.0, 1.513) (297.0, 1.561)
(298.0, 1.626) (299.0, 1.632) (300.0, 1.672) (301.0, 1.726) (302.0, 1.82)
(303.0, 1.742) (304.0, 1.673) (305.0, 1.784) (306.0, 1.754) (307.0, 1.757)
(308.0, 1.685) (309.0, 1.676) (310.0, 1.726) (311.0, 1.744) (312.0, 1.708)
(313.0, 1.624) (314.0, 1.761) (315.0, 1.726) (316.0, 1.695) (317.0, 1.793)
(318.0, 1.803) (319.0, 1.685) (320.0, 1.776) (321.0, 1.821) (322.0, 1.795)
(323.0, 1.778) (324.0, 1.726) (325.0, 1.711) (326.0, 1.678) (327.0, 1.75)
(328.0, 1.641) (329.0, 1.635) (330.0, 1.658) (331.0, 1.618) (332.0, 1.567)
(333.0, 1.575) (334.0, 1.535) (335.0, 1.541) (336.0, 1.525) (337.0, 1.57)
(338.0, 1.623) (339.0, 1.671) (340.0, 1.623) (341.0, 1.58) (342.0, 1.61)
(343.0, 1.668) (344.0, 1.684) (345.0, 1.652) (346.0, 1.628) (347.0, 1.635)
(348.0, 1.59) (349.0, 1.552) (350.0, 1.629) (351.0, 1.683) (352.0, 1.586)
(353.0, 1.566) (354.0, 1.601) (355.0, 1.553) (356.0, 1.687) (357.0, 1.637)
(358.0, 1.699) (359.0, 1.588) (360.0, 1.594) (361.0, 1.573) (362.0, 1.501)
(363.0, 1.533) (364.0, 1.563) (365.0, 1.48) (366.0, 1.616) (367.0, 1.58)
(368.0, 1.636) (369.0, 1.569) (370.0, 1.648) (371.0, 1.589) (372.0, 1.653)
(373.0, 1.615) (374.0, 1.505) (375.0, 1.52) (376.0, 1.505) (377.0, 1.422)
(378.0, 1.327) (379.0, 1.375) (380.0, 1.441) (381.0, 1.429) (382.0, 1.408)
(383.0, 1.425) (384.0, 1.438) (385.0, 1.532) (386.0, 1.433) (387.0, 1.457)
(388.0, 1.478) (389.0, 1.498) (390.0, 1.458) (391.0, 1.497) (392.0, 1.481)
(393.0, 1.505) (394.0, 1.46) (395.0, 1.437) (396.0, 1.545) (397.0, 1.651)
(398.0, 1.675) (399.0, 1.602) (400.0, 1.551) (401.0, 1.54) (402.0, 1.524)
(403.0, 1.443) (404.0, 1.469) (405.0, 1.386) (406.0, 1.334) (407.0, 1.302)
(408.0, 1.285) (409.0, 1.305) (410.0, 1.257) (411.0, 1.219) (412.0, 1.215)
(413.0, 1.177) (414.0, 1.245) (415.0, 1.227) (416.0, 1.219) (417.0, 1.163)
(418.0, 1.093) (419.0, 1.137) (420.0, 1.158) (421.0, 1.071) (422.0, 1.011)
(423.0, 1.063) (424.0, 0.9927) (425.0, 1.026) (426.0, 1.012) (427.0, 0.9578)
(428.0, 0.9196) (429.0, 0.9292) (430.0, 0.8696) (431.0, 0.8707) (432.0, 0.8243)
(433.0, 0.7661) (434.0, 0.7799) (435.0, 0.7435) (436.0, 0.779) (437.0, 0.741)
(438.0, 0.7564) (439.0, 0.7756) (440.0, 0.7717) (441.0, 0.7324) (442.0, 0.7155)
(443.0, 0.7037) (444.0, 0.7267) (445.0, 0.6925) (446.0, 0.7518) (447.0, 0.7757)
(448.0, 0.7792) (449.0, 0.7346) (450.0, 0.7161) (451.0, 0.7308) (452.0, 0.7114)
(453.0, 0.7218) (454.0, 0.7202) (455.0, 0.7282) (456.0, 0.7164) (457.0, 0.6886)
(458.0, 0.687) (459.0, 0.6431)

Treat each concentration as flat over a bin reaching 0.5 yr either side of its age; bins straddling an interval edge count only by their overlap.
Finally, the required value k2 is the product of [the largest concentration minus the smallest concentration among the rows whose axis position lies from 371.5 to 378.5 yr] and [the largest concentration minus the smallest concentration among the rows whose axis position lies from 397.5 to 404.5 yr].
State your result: 0.08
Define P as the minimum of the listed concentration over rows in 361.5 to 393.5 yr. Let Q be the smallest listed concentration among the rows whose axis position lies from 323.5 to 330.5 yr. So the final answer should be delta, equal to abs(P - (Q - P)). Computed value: 1.02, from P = 1.327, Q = 1.635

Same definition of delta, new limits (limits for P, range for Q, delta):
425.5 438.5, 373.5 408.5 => 0.20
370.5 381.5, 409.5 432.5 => 1.83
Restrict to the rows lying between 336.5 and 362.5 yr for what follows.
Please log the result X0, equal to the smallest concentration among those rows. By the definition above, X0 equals 1.501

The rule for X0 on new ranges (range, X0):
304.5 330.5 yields 1.624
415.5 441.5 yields 0.7324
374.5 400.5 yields 1.327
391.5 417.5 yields 1.163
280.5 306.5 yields 1.513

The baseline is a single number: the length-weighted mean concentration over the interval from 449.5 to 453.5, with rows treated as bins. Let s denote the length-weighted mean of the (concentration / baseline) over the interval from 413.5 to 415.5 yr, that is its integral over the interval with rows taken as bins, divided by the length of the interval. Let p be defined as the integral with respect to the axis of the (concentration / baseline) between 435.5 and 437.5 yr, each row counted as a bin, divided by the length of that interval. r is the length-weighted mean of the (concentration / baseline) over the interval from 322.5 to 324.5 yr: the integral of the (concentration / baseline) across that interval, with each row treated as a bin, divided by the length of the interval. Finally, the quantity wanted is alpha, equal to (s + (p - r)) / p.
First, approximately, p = 1.06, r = 2.43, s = 1.7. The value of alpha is 0.3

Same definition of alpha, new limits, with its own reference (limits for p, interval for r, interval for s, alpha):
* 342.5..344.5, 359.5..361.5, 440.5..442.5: 0.5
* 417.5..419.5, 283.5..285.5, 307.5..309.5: 1.0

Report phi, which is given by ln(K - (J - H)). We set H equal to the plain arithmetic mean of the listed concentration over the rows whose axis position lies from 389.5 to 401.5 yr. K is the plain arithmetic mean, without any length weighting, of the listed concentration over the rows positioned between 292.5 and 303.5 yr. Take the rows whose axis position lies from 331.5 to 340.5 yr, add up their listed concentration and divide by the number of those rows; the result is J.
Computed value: 0.48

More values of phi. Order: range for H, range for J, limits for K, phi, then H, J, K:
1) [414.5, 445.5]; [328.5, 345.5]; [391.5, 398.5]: -0.18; 0.91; 1.61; 1.54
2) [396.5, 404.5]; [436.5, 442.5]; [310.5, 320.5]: 0.93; 1.56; 0.75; 1.73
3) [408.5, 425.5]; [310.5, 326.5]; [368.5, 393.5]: -0.10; 1.15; 1.74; 1.49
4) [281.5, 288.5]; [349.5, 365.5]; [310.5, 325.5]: 0.63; 1.73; 1.59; 1.74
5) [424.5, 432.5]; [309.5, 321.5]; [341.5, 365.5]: -0.23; 0.93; 1.74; 1.60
